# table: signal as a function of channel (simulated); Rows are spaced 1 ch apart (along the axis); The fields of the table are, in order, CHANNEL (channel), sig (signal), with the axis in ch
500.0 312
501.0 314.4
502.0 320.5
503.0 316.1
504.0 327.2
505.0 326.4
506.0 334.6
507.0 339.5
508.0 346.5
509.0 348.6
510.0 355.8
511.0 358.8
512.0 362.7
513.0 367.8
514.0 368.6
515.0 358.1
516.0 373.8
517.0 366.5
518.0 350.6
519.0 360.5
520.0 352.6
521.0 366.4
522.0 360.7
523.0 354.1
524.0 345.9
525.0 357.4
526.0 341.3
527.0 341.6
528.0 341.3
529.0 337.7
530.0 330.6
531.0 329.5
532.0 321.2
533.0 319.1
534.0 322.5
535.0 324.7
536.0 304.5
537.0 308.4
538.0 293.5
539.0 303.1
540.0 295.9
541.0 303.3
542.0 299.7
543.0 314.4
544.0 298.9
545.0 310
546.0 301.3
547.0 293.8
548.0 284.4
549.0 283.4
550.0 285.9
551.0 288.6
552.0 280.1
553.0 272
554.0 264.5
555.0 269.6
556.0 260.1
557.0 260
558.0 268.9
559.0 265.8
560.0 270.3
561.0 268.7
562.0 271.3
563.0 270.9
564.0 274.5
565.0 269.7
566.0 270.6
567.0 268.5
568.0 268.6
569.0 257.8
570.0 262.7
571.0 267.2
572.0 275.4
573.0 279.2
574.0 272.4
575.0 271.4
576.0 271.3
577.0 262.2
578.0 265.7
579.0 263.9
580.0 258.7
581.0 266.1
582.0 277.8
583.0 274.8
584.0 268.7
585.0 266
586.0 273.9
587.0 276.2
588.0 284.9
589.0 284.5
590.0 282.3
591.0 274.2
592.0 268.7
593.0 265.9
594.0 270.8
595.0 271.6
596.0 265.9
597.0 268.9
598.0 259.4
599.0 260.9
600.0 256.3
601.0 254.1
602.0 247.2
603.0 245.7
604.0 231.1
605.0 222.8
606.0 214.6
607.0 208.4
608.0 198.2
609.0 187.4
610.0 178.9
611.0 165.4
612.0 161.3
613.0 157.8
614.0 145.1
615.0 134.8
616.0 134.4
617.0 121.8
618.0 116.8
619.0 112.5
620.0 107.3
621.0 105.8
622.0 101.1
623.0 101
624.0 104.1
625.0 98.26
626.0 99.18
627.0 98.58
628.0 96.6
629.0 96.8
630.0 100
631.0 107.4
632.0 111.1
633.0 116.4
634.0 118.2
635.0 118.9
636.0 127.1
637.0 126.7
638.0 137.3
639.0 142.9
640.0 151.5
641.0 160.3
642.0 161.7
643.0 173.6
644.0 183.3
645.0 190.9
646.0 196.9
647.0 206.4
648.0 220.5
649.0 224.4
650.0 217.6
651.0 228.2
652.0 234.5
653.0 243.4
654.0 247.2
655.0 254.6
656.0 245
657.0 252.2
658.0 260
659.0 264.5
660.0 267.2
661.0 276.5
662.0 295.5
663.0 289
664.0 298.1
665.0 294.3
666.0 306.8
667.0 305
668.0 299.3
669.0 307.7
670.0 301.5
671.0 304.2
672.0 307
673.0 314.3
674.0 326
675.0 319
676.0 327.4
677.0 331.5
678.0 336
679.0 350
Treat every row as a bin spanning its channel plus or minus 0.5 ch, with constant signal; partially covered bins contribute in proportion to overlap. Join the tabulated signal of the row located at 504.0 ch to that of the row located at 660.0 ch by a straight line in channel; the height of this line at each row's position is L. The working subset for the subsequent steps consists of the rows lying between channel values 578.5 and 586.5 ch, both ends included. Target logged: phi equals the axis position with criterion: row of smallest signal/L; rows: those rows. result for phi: 580.0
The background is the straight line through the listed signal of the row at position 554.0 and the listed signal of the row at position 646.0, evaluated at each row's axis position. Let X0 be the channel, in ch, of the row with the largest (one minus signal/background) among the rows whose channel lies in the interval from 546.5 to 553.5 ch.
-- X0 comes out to 553.0 ch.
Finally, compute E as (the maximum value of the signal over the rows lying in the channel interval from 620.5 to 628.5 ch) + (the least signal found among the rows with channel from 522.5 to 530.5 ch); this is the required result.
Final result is 436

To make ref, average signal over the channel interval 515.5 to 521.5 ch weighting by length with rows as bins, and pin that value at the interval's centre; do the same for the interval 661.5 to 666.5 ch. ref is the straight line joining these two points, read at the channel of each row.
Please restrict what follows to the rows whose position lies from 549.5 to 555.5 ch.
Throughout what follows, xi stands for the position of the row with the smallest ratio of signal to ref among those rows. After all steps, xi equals 554.0 ch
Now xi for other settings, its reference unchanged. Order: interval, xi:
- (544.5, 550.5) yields 549.0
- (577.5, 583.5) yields 580.0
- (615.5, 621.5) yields 621.0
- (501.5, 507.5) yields 503.0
